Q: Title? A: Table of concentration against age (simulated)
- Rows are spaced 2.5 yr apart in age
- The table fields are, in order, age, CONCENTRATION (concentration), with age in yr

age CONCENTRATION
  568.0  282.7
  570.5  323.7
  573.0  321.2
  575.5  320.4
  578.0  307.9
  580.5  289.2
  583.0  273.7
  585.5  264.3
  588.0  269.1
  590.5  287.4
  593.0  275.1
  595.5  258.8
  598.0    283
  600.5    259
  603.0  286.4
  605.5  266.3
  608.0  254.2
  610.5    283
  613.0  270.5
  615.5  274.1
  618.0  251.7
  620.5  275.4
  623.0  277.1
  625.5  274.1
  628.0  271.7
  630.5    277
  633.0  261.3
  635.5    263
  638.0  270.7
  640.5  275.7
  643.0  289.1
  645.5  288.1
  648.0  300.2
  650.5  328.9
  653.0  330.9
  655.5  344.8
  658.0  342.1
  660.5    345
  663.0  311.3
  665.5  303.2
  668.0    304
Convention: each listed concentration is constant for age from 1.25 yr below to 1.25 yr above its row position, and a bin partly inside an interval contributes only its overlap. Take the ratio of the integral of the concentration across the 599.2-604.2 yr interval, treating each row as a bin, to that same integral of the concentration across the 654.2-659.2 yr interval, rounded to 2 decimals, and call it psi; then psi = 0.79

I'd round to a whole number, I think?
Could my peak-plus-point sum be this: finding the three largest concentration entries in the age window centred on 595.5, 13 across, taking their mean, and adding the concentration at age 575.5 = 602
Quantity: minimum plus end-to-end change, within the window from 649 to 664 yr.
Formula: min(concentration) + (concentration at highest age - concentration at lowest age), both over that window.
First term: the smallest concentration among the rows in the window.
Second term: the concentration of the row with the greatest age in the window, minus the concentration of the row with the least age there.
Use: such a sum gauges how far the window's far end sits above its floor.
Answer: 294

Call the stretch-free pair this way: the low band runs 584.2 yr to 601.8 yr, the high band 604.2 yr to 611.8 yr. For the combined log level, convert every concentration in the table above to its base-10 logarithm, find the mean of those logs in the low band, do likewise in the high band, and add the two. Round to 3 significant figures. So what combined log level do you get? 4.86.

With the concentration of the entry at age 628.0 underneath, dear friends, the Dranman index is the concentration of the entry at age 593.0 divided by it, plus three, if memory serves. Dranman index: 4.01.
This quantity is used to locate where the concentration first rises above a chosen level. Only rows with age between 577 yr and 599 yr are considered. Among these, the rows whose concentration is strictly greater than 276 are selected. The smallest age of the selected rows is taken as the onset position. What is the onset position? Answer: 578.0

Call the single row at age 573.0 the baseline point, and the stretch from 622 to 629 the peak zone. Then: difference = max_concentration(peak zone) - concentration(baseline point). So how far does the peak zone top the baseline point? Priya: -44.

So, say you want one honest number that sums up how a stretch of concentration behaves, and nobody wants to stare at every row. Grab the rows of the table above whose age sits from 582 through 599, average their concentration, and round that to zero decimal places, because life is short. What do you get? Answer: 273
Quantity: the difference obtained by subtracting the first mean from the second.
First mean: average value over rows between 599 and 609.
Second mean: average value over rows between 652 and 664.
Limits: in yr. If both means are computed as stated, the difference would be 68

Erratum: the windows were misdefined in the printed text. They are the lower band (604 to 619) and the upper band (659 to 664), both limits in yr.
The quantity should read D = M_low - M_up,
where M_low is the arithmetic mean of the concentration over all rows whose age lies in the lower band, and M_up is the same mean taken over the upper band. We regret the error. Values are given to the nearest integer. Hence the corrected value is -62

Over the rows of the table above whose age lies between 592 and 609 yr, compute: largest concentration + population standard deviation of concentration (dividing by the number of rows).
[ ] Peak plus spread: 298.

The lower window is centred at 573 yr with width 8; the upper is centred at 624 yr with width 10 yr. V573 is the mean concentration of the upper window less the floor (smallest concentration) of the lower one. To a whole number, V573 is -46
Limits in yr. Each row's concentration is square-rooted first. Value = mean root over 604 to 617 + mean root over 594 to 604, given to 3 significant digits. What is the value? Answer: 32.9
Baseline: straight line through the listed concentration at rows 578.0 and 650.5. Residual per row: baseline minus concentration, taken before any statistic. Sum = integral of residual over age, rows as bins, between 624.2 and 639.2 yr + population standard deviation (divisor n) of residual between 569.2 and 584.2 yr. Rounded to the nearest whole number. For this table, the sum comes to 827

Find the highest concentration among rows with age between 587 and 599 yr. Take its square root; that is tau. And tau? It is 17.0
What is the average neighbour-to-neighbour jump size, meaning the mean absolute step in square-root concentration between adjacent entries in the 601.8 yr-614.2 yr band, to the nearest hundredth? 0.56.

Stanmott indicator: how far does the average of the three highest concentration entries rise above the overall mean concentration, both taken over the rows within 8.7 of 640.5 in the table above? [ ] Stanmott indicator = 14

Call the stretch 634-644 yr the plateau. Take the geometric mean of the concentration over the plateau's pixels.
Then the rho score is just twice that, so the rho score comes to 549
